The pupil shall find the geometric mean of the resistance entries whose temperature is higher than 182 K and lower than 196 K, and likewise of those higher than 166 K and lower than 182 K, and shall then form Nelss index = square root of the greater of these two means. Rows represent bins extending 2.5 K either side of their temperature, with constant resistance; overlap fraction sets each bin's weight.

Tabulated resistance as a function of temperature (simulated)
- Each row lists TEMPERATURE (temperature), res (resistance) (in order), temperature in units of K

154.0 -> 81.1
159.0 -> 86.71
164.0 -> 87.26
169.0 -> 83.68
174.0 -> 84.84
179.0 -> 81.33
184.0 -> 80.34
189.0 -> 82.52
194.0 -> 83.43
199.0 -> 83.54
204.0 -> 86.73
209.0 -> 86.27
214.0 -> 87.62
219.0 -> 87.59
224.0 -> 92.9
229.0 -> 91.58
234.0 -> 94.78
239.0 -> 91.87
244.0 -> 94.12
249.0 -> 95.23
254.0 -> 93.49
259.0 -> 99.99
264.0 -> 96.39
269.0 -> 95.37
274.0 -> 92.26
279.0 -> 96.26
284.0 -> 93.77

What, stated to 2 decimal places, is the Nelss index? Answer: 9.13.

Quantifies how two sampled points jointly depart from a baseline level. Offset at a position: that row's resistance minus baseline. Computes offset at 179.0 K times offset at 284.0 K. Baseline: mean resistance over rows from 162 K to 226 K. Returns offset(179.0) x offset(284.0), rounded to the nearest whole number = -33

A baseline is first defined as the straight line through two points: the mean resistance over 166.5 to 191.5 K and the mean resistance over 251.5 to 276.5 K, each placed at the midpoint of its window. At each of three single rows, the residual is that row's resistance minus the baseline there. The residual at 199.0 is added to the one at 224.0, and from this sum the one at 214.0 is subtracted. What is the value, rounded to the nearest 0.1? 1.7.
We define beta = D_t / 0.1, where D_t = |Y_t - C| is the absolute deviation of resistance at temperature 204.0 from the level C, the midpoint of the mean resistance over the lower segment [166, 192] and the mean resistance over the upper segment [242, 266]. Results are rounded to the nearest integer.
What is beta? 25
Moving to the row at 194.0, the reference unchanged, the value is 58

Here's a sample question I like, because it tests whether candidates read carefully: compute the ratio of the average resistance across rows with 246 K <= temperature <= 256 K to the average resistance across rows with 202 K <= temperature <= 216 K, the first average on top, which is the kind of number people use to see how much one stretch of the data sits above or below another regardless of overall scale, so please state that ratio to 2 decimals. 1.09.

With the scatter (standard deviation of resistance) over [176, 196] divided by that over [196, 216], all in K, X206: 0.8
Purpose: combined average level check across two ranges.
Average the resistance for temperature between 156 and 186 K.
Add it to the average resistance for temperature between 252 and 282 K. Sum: 179.7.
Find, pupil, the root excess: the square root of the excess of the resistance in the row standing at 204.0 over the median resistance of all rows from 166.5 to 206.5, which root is 1.8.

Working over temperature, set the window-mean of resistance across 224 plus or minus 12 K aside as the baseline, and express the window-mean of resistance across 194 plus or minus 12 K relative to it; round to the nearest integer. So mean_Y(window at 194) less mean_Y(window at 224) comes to -8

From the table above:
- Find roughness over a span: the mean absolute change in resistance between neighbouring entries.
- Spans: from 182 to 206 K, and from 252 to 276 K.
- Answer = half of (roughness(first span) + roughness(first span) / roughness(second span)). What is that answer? 1.0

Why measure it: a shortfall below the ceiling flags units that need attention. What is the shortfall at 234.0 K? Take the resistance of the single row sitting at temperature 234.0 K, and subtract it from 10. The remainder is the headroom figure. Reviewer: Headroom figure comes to -85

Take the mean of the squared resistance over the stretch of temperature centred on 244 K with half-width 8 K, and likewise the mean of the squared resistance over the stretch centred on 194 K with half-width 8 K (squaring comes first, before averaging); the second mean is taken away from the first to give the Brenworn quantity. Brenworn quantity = 1873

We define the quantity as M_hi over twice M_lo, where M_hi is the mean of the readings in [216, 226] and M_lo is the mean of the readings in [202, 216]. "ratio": 0.52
